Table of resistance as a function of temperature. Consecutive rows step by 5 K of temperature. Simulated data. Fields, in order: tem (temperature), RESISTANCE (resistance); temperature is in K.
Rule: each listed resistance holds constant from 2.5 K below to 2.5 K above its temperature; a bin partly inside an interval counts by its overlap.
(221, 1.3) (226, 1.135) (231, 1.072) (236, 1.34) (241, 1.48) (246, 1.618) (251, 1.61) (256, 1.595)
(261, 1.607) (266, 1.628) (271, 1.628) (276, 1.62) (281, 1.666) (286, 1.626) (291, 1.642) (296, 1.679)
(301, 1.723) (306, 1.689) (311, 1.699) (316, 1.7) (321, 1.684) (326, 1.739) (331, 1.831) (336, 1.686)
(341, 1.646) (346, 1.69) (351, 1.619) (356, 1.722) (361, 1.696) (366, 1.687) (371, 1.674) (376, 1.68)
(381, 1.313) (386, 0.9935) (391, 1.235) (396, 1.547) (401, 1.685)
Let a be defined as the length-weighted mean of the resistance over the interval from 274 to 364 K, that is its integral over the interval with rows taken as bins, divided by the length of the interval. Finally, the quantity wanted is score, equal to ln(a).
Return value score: 0.523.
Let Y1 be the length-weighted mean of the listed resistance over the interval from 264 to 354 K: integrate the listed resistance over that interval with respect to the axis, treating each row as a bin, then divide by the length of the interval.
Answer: 1.678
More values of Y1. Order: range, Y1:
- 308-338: 1.723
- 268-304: 1.655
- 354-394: 1.498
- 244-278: 1.615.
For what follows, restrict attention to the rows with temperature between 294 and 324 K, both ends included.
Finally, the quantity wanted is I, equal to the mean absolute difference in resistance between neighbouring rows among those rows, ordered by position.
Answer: 0.021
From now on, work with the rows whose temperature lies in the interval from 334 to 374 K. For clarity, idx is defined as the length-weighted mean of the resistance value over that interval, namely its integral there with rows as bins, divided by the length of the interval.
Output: 1.68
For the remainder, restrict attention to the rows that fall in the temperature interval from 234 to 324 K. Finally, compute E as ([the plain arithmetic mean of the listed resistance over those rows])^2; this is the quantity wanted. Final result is 2.64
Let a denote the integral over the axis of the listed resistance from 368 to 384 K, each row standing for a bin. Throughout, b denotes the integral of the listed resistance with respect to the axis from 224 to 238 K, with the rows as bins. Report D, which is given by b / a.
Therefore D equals 0.7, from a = 24.7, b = 16.5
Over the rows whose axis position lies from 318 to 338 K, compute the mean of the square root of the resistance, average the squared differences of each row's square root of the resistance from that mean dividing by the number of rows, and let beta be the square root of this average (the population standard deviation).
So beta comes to 0.023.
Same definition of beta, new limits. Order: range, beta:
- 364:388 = 0.120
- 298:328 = 0.007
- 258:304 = 0.013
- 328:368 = 0.022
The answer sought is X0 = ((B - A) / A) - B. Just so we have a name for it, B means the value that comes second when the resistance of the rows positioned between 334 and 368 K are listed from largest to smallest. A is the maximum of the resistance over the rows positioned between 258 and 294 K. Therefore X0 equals -1.68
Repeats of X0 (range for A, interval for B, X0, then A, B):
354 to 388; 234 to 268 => -1.68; 1.722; 1.618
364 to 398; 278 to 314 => -1.69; 1.687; 1.699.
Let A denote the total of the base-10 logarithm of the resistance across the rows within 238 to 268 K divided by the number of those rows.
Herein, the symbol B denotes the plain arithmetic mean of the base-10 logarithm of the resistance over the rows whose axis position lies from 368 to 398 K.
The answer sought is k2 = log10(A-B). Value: -1.22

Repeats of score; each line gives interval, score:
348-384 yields 0.482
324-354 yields 0.532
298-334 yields 0.544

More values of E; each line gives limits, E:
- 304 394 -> 2.59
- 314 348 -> 2.93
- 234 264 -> 2.38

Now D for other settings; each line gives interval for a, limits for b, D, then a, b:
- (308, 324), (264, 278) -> 0.8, 27.1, 22.8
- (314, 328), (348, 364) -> 1.1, 23.9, 26.9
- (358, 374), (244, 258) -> 0.8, 27.0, 22.5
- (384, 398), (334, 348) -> 1.3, 17.6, 23.4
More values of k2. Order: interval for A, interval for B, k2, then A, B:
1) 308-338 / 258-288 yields -1.62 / 0.236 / 0.212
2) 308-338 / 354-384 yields -1.58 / 0.236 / 0.210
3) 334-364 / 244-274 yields -1.79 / 0.224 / 0.208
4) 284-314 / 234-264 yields -1.43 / 0.224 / 0.187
